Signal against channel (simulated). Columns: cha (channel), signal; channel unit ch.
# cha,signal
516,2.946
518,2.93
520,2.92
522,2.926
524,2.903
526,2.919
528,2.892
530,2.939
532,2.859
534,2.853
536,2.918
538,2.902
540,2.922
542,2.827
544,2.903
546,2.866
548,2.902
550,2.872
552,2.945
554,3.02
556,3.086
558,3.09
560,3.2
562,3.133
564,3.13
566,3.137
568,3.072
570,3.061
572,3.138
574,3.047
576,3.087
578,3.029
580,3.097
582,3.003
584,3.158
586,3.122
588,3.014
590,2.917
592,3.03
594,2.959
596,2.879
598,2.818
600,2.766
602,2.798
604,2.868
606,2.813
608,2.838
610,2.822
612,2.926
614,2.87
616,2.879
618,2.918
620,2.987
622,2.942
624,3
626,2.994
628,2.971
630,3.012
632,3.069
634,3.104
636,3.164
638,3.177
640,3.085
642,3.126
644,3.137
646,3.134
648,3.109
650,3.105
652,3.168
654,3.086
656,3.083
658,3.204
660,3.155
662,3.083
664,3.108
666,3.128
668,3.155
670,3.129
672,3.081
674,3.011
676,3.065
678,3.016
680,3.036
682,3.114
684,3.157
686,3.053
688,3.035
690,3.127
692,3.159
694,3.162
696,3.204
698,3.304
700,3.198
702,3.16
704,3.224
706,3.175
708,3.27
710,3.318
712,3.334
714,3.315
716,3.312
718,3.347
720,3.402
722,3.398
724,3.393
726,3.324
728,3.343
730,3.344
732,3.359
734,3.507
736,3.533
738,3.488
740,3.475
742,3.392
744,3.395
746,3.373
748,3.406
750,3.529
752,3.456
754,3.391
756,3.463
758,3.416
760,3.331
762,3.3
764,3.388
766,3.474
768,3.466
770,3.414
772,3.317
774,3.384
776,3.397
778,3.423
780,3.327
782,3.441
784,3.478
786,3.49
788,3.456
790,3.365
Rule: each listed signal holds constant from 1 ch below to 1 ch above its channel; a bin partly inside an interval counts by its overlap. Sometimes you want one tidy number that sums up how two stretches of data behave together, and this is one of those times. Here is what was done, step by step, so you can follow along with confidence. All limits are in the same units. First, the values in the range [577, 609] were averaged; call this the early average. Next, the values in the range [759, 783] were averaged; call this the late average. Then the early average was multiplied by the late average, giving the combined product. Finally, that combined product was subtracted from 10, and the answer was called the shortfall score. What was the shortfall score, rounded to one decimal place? 0.0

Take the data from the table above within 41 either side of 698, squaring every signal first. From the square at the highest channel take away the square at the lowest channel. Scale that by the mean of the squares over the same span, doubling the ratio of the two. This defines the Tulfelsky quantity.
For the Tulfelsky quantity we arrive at 0.36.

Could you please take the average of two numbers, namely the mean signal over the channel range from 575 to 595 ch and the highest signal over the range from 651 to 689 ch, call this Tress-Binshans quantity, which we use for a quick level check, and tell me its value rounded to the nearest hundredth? 3.12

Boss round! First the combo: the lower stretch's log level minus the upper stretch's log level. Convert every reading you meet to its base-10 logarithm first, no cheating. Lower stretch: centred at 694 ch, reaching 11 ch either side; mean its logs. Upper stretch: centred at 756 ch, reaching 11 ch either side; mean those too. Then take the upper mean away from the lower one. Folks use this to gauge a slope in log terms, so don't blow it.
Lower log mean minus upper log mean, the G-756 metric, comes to -0.033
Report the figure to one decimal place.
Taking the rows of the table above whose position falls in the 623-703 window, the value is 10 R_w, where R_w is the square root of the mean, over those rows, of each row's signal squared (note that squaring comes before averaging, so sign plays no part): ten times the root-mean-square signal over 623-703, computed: 31.1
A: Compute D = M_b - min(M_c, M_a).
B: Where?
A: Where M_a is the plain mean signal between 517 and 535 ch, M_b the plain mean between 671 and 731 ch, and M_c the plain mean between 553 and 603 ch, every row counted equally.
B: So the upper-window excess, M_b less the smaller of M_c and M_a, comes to 0.31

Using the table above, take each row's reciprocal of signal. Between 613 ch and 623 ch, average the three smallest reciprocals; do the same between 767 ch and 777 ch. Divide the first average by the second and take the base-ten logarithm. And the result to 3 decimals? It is 0.065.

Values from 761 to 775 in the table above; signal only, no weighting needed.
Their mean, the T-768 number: 3.4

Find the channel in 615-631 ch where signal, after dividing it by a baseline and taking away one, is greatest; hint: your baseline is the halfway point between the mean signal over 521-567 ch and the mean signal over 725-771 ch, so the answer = 630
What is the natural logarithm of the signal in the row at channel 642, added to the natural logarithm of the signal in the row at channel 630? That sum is 2.24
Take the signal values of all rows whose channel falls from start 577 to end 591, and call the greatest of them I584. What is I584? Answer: 3.158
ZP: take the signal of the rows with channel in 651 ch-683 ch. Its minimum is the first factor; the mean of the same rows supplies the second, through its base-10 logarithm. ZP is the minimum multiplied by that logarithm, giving 1.48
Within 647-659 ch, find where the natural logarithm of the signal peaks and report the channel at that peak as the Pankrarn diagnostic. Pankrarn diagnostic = 658 ch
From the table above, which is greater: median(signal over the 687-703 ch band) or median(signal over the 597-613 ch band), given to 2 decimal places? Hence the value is 3.16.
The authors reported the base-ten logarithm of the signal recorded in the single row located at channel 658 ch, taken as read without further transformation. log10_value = 0.506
